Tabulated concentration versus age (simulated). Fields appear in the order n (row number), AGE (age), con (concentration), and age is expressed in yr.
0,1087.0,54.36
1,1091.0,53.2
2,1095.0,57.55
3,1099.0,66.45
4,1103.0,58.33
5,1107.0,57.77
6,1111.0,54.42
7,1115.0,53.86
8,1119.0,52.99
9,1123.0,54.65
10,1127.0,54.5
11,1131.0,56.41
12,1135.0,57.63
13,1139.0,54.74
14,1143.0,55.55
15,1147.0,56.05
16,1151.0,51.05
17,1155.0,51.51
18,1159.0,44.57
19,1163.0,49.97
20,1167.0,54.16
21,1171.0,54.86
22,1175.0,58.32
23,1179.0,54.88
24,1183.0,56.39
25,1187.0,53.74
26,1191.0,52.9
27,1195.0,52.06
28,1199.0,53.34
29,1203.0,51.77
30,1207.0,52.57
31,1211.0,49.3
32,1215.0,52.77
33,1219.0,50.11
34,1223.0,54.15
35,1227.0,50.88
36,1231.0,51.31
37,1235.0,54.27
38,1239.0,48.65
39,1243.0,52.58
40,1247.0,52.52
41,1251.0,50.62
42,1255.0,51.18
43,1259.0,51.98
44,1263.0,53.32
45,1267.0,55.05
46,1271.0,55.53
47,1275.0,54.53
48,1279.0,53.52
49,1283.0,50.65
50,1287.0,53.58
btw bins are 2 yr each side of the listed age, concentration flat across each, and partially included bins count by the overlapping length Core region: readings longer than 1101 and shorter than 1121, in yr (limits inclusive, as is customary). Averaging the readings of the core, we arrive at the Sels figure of 55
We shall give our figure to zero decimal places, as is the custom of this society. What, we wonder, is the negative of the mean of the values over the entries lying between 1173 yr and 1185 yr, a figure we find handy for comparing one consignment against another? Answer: -57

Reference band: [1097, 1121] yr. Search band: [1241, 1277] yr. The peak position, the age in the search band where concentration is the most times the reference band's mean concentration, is 1271.0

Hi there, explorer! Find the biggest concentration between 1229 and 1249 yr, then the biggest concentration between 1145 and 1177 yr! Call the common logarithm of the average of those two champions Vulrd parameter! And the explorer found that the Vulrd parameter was 1.75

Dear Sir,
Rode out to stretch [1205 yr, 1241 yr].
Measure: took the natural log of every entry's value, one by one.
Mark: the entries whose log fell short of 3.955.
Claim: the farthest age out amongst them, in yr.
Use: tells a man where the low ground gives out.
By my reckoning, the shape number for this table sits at 1239.0 yr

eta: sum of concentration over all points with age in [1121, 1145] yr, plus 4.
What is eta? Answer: 337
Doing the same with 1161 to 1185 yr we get 333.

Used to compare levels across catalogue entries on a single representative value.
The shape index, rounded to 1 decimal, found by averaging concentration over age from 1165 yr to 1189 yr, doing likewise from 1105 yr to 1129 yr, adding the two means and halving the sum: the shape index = 55.0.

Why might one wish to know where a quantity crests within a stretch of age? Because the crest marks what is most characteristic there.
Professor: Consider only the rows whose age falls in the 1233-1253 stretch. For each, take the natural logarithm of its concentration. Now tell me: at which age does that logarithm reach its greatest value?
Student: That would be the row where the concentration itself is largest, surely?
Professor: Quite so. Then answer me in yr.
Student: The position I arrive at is 1235.0 yr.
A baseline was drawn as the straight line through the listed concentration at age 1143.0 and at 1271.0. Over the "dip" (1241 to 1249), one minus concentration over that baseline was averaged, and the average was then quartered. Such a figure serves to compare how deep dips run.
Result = 0.0134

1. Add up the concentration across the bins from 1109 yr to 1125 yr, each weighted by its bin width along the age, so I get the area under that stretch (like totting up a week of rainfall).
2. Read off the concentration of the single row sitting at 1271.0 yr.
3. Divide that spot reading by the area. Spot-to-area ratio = 0.064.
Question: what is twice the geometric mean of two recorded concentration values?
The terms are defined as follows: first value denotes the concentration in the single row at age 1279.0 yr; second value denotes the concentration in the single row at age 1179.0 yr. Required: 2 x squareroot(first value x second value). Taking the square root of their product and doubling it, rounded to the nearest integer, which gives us 108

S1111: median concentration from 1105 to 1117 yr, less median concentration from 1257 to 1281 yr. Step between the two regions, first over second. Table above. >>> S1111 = 0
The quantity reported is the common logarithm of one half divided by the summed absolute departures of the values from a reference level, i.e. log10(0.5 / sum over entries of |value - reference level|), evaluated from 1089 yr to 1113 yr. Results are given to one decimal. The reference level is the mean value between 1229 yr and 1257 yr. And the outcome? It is -1.9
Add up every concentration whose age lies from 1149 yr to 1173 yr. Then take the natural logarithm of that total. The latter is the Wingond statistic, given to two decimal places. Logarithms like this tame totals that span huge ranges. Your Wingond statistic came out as 5.72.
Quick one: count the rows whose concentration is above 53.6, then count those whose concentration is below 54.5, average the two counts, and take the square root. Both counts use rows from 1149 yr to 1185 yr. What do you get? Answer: 2.24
